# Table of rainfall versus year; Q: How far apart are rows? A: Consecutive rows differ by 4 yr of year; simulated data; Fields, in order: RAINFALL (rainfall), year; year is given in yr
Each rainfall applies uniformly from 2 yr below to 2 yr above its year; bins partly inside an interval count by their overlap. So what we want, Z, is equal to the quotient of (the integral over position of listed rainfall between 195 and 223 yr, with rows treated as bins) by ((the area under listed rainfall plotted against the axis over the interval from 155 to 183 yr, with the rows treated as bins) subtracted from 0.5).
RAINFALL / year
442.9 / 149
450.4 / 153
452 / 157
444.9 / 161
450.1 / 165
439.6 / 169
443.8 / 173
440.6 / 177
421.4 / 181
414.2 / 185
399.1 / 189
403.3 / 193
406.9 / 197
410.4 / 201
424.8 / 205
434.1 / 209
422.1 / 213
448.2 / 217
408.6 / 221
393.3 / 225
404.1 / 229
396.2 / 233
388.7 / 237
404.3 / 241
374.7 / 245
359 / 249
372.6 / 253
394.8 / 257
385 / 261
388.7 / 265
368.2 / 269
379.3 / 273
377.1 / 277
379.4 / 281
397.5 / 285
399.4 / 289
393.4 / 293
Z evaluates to -0.96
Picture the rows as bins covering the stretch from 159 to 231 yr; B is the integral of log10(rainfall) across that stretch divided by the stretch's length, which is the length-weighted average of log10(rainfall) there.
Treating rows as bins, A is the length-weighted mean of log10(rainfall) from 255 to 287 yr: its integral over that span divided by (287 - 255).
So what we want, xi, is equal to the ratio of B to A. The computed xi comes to 1.02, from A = 2.58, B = 2.63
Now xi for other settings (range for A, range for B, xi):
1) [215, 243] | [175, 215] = 1.00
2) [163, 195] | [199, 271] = 0.99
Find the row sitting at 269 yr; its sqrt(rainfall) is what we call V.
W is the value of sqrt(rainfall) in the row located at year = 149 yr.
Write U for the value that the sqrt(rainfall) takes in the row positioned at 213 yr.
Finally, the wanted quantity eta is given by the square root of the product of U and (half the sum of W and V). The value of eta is 20.3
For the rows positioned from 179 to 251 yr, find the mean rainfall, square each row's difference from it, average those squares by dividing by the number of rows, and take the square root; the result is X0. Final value 20.2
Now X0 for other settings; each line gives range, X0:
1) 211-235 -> 18.6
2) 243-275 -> 10.9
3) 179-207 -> 8.7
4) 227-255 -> 16.1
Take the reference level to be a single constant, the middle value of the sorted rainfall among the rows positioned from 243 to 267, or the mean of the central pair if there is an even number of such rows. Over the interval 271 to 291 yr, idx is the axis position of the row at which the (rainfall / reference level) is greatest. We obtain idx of 289 yr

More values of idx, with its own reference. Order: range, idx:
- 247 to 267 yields 257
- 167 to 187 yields 173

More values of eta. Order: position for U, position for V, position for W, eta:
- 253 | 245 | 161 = 19.8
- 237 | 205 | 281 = 19.9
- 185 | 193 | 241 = 20.2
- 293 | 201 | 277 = 19.8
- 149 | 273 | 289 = 20.4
